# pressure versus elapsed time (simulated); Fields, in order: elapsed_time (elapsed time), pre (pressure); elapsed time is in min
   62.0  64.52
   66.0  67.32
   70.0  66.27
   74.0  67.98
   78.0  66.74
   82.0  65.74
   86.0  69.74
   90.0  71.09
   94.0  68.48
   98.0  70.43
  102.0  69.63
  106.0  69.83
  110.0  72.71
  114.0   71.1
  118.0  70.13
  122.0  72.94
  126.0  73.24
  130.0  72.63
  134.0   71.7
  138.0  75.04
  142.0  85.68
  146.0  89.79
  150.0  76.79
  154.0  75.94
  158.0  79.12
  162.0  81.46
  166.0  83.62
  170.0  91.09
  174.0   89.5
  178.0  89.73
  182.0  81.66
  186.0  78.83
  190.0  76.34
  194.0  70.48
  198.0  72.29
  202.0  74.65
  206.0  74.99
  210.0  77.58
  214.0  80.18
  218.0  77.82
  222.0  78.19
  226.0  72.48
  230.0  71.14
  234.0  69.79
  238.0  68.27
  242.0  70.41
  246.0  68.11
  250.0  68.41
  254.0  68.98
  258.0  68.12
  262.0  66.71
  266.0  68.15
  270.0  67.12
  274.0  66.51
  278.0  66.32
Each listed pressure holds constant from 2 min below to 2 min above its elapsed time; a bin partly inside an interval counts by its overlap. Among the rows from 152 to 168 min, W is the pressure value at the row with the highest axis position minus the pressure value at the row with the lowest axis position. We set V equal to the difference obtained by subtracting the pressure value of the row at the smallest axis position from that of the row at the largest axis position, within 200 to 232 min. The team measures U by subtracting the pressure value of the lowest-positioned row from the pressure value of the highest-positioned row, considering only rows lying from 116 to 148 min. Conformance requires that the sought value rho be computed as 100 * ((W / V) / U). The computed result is -11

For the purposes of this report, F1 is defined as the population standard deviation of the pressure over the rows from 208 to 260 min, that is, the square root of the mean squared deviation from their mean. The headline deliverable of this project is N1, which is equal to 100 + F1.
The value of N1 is 104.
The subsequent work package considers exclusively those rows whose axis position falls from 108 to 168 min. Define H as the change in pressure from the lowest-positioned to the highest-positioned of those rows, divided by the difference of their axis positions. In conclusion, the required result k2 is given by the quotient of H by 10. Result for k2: 0.019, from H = 0.19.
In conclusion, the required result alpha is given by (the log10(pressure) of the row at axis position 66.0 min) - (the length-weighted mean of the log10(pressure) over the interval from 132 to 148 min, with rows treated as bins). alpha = -0.08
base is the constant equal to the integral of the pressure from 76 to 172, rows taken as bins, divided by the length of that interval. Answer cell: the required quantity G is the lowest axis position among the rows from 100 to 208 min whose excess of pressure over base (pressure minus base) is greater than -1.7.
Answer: 126.0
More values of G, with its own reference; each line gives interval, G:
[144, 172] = 146.0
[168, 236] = 170.0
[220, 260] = 222.0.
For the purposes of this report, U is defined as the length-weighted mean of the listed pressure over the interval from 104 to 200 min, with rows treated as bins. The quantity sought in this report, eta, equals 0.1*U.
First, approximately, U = 78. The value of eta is 7.8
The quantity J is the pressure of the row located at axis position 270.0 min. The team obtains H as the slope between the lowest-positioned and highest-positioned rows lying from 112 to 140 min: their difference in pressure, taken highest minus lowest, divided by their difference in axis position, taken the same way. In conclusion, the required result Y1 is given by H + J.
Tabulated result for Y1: 67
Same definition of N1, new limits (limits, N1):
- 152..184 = 105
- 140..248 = 107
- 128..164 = 106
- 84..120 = 101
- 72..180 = 108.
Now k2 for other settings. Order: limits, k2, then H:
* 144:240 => -0.023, -0.23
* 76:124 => 0.014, 0.14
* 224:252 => -0.017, -0.17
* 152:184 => 0.020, 0.20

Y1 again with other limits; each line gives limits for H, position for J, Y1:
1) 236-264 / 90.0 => 71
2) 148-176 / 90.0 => 72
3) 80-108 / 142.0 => 86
